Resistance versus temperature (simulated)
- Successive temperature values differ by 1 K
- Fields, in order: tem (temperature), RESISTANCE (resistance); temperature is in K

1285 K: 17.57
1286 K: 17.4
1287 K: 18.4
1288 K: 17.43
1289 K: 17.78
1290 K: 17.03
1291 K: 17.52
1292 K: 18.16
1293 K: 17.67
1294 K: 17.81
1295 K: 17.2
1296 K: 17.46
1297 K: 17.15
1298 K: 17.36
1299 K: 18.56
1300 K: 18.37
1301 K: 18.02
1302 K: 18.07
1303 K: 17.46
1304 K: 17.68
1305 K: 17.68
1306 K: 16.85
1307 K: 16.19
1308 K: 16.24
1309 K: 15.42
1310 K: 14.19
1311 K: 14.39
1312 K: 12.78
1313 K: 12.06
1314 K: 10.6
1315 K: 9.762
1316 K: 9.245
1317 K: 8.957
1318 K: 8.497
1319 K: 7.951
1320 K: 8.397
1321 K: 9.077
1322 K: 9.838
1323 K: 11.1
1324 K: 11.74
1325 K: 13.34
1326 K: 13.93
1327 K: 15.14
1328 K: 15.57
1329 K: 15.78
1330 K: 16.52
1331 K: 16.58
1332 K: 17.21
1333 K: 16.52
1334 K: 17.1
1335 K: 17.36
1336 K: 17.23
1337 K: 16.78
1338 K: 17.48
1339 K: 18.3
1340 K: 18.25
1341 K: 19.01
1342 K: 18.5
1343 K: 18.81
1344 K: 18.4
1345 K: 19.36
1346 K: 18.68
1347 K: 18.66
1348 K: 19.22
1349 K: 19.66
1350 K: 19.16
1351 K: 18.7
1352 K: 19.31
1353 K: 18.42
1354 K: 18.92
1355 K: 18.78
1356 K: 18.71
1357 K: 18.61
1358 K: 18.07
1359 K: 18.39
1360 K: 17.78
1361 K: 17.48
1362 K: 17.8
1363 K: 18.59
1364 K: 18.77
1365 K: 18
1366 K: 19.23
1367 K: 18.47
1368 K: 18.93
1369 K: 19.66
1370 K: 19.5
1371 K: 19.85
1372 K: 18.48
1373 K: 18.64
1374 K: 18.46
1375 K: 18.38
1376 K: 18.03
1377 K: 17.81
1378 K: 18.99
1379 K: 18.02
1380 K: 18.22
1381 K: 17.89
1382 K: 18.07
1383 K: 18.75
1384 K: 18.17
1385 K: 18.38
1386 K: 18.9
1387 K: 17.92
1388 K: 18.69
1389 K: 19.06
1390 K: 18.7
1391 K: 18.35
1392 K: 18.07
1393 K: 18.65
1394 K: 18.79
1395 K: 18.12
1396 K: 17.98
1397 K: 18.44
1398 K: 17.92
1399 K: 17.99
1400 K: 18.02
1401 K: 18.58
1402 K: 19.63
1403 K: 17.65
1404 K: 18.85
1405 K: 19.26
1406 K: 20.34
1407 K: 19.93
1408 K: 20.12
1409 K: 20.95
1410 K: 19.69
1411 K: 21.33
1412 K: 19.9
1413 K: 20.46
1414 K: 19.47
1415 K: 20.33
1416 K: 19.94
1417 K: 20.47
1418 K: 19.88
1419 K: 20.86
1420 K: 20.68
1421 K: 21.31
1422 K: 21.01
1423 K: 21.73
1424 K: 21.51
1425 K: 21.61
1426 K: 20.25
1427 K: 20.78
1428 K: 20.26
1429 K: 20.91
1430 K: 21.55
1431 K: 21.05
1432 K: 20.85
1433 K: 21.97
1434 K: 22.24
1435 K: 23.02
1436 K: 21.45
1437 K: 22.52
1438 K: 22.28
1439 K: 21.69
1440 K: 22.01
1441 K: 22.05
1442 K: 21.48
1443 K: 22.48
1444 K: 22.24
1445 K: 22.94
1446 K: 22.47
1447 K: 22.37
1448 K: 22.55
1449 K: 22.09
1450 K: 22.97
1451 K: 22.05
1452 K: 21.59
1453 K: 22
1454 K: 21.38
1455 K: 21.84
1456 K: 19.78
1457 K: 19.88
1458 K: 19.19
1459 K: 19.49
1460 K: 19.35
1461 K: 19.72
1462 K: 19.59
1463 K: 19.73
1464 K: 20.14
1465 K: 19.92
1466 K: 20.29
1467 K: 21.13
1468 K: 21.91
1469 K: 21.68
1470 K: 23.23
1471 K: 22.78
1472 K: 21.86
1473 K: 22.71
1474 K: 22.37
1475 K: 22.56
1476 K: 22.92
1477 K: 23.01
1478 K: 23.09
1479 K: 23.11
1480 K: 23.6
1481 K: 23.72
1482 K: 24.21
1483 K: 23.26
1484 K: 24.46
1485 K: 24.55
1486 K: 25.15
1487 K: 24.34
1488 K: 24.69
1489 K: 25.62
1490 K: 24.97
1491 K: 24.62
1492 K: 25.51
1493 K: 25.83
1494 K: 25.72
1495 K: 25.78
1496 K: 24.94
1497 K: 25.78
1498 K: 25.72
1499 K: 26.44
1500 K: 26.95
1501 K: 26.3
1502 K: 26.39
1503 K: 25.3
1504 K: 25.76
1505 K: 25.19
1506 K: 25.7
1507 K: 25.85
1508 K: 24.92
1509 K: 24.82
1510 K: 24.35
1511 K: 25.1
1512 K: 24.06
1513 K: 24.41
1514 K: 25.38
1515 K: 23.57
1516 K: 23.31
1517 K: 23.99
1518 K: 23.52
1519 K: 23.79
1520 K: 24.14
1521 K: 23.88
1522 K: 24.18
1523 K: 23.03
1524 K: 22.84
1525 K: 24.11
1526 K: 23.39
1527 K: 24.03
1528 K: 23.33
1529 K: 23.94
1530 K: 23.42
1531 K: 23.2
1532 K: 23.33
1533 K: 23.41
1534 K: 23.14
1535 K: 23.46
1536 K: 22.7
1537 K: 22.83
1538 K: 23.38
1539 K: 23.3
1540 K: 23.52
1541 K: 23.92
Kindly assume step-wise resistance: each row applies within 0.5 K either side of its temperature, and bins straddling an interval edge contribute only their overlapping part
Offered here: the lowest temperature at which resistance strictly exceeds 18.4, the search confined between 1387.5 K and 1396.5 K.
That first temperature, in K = 1388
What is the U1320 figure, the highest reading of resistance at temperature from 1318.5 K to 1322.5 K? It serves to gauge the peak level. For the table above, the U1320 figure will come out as 9.838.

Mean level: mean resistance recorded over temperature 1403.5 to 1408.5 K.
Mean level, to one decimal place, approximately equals 19.7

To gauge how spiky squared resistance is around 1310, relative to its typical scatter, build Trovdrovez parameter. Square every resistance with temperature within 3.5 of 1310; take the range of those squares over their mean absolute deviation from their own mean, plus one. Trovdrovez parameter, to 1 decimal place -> 4.2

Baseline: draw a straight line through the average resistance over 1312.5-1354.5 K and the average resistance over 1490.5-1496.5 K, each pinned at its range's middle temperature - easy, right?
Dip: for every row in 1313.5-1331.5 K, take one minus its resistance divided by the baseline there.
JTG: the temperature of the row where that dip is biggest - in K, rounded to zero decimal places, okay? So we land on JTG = 1319 K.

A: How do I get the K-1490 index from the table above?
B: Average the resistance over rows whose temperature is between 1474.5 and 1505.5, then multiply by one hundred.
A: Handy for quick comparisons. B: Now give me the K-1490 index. 2482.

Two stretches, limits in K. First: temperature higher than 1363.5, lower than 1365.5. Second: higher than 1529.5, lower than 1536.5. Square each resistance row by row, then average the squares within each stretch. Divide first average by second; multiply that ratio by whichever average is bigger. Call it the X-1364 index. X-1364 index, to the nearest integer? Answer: 338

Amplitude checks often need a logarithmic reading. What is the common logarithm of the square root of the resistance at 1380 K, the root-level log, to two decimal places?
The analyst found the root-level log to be 0.63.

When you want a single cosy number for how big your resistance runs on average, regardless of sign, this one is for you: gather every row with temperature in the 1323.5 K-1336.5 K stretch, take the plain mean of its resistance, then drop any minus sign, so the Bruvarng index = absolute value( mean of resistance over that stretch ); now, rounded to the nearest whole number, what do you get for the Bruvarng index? 16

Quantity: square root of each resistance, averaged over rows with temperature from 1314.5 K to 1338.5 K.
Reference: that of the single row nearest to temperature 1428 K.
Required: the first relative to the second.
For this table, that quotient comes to 0.81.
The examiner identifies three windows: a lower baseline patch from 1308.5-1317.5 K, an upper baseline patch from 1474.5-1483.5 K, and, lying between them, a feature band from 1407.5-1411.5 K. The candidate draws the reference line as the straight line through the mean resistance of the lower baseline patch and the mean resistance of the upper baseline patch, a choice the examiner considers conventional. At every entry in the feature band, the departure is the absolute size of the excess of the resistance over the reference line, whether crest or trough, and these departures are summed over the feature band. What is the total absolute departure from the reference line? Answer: 8.0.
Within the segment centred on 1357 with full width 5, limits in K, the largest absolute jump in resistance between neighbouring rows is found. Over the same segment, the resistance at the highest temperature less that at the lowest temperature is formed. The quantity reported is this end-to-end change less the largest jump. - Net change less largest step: -0.9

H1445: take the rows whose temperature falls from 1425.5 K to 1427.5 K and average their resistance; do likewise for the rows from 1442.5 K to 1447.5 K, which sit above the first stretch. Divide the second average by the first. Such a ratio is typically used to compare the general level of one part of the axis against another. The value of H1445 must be 1.1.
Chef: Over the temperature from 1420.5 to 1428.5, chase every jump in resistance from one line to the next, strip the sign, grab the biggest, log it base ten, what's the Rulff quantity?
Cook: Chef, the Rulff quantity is 0.13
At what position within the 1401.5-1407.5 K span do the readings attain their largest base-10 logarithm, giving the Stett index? 1406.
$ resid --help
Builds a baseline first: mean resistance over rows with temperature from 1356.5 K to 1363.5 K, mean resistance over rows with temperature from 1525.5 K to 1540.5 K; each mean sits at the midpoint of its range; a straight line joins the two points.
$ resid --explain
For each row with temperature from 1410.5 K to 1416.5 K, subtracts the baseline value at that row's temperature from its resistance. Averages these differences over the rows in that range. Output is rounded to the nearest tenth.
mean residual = 0.5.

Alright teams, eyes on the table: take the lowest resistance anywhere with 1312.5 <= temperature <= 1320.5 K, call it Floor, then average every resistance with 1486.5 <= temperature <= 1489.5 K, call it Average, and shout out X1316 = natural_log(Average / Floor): 1.14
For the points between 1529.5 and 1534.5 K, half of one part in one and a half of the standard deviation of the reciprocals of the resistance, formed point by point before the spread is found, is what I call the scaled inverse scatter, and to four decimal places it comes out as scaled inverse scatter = 0.0001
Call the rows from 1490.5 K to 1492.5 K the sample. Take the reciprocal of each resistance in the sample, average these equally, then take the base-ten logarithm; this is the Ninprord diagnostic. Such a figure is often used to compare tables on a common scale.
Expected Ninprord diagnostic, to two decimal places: -1.40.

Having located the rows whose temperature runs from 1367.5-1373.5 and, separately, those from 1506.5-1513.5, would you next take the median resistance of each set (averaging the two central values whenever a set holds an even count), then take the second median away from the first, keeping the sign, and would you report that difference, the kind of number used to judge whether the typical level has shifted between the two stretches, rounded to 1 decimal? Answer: -5.6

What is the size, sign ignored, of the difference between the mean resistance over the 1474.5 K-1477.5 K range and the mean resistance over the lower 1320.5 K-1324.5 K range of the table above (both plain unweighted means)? 12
